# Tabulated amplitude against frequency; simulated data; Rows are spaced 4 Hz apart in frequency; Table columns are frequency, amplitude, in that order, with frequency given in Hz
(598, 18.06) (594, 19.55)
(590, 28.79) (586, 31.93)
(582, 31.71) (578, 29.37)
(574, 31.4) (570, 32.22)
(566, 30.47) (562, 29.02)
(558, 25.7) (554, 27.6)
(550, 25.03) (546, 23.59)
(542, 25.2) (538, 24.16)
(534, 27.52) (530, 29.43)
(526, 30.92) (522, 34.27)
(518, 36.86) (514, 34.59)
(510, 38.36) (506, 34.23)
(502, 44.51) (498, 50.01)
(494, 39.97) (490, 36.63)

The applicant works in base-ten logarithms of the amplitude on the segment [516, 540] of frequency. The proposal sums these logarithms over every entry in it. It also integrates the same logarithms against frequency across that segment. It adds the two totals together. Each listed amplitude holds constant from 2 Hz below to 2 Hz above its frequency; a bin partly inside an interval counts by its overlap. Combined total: 44.4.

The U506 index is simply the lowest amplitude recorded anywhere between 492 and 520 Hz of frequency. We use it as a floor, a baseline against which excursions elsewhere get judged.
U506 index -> 34.23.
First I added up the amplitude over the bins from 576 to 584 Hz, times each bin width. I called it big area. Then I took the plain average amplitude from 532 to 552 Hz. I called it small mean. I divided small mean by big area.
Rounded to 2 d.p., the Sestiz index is 0.10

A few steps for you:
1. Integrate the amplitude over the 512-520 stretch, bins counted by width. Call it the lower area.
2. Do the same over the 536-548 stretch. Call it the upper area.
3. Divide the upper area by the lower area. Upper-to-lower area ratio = 1.02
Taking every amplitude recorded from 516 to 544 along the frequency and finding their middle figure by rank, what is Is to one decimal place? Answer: 29.4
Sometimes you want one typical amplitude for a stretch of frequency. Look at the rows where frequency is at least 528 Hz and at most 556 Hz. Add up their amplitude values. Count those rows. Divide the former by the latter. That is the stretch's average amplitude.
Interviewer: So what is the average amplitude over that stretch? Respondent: 26.1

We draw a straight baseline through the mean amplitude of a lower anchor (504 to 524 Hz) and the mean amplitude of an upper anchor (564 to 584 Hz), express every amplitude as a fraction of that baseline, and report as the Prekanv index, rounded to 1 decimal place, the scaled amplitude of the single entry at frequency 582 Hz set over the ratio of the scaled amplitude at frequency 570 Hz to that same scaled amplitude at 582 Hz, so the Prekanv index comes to 1.1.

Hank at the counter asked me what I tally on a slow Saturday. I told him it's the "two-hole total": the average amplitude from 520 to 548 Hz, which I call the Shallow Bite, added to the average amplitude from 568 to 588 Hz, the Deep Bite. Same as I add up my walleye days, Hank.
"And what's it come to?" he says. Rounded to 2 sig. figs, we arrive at 59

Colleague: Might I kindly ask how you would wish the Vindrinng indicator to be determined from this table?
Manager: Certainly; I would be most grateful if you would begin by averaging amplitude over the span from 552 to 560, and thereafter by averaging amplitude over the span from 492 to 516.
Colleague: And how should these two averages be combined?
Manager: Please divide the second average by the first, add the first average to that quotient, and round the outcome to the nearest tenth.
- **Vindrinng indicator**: 28.2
